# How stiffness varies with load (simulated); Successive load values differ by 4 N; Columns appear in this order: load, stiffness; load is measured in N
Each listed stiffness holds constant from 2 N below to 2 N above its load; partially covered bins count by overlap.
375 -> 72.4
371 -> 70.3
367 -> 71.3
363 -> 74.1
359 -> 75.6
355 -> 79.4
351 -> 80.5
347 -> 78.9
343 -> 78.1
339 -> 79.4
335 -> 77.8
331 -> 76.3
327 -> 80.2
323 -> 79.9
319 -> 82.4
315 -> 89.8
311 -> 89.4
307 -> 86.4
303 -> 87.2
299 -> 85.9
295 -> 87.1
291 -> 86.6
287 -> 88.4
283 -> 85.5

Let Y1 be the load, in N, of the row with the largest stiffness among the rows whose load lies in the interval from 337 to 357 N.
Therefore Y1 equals 351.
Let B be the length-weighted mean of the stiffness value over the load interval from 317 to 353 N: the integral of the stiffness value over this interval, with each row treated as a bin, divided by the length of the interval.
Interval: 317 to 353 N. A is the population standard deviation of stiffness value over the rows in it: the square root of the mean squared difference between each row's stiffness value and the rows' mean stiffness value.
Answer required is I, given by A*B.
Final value 132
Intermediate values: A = 1.7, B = 79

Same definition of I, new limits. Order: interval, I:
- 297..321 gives 213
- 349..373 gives 285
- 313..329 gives 332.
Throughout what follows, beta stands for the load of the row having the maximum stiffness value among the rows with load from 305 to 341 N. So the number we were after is 315 N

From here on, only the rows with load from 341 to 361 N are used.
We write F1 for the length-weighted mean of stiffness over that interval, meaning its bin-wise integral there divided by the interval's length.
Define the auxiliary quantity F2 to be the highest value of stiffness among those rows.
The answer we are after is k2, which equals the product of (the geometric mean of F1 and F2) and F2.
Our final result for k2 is 6399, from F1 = 78.5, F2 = 80.5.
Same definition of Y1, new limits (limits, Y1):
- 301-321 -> 315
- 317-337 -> 319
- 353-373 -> 355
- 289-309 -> 303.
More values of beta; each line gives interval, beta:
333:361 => 351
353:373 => 355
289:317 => 315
